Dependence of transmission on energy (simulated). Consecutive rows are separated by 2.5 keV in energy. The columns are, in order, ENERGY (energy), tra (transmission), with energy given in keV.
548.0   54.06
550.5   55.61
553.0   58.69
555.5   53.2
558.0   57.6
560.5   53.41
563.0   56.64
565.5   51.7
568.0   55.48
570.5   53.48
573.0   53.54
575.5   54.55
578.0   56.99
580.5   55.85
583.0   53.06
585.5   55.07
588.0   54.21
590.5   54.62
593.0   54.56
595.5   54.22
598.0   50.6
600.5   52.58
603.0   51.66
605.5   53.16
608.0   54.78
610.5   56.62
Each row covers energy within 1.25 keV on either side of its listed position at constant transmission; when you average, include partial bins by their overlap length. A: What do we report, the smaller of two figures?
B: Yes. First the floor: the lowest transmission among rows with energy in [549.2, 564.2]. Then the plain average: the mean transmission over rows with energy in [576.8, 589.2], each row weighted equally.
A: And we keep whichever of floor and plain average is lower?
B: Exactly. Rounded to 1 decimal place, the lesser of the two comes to 53.2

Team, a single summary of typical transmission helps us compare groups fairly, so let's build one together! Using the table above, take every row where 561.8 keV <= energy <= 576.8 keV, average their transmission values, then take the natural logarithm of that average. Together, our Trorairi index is 3.99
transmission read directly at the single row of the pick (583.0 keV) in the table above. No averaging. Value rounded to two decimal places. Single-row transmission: 53.06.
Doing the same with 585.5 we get 55.07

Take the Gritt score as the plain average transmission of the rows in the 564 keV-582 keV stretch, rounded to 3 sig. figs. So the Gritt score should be 54.5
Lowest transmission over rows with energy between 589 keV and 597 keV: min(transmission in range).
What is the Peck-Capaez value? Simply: 54.22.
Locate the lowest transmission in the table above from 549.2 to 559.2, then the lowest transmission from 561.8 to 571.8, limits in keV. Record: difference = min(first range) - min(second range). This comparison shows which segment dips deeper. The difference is 1.5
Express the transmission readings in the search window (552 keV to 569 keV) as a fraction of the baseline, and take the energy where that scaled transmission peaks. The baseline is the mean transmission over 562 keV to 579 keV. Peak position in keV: 553.0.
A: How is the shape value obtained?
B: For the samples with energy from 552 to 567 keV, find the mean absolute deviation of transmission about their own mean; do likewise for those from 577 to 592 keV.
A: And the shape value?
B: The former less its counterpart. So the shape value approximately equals 1.4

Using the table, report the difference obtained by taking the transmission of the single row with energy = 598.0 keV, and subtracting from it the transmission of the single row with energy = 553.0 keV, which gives -8.1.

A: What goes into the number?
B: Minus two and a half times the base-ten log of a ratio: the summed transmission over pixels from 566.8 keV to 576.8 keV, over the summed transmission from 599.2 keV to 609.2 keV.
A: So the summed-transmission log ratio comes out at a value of -0.025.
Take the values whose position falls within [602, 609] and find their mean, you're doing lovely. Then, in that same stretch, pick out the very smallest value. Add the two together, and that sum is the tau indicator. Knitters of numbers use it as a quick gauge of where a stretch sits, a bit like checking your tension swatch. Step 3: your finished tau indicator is 105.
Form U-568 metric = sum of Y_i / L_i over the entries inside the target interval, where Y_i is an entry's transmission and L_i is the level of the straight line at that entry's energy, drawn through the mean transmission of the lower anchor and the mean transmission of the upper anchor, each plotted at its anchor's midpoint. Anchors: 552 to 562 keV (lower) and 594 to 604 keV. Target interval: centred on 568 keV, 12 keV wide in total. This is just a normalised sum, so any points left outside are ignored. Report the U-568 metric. 4.94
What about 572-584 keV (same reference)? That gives 5.07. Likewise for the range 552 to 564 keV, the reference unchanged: 5.03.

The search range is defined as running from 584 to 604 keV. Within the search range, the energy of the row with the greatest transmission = 585.5 keV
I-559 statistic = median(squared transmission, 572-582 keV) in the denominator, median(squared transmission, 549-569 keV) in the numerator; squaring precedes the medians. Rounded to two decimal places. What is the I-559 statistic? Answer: 1.01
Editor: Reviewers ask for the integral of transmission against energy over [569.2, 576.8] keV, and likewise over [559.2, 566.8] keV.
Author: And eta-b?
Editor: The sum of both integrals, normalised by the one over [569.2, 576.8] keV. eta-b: 2.00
